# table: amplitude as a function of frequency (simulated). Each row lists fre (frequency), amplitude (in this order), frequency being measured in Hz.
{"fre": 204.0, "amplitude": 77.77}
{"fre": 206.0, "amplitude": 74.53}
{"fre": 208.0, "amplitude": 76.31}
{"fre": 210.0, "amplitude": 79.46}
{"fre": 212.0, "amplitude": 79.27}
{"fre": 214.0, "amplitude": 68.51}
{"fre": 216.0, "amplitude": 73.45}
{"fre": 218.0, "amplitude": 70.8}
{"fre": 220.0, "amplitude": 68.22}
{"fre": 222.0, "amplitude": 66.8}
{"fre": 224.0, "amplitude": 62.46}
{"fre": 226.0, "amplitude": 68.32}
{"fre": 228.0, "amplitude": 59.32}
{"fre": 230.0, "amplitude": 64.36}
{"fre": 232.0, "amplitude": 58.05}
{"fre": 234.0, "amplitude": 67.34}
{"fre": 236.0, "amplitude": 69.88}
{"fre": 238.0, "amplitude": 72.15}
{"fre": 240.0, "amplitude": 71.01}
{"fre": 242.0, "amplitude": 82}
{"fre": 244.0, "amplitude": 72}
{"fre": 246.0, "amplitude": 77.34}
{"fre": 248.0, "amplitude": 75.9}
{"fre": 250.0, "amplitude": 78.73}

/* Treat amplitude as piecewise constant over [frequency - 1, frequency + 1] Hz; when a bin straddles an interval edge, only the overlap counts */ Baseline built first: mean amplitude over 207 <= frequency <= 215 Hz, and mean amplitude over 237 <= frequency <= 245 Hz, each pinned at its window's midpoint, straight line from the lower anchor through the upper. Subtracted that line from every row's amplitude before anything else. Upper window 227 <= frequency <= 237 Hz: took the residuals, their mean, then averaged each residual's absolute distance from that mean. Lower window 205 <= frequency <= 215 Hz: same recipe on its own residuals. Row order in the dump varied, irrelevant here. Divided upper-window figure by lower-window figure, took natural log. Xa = 0.2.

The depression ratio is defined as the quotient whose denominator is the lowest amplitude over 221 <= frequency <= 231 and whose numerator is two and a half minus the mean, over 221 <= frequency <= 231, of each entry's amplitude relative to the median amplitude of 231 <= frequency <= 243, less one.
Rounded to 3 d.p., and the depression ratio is 0.044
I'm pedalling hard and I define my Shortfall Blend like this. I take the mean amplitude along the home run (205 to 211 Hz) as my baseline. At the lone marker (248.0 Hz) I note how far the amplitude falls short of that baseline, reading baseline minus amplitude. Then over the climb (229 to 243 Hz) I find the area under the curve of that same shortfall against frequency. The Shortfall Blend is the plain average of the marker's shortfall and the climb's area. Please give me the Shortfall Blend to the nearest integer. 53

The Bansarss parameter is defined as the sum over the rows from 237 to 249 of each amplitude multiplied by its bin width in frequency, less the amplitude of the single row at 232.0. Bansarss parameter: 843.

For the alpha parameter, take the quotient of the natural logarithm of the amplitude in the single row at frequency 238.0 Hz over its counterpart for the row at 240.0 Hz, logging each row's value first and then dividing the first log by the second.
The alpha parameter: 1.00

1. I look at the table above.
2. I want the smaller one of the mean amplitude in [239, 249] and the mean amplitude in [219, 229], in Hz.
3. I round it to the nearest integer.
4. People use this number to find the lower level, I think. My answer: 65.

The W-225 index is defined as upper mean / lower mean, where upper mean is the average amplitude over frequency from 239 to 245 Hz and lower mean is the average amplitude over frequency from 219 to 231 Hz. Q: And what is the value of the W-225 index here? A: 1.16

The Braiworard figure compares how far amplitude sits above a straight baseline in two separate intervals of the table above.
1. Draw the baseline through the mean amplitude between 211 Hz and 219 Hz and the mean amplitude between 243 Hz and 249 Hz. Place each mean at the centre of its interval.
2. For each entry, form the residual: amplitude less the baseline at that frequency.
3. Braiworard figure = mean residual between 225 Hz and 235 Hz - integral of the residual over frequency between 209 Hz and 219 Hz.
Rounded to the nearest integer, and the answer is -24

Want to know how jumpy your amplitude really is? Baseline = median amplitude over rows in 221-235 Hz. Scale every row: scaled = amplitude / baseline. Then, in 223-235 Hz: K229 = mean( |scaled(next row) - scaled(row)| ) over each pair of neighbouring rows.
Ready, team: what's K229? 0.110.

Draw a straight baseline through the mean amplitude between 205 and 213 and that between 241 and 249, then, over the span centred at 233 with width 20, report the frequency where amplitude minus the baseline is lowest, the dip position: 232.0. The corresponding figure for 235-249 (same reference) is 236.0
